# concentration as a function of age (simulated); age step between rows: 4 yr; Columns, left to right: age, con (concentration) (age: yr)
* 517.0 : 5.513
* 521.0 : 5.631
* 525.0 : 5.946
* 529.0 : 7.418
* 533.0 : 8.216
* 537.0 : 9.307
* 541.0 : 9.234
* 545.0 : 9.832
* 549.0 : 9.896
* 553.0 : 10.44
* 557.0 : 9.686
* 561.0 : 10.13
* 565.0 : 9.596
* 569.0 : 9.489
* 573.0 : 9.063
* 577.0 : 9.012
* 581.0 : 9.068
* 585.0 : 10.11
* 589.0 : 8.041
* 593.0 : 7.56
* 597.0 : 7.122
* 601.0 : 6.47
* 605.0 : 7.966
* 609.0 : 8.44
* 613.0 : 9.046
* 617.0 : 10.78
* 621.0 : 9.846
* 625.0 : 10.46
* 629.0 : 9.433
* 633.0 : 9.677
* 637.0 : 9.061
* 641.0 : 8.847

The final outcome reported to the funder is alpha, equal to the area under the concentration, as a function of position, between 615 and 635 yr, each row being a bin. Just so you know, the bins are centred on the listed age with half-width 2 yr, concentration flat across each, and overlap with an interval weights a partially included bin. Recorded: 201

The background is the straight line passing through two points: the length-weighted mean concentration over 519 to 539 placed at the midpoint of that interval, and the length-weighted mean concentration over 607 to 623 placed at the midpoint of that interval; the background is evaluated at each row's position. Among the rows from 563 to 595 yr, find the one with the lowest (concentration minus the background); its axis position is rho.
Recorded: 593.0 yr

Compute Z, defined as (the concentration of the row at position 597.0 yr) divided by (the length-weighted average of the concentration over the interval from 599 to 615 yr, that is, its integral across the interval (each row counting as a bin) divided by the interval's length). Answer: 0.89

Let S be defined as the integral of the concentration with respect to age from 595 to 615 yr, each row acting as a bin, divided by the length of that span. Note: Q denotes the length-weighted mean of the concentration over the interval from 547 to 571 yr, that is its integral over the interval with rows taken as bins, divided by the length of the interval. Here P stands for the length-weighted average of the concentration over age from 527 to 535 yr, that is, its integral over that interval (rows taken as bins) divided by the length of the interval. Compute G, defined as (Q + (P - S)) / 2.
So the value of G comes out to 4.9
